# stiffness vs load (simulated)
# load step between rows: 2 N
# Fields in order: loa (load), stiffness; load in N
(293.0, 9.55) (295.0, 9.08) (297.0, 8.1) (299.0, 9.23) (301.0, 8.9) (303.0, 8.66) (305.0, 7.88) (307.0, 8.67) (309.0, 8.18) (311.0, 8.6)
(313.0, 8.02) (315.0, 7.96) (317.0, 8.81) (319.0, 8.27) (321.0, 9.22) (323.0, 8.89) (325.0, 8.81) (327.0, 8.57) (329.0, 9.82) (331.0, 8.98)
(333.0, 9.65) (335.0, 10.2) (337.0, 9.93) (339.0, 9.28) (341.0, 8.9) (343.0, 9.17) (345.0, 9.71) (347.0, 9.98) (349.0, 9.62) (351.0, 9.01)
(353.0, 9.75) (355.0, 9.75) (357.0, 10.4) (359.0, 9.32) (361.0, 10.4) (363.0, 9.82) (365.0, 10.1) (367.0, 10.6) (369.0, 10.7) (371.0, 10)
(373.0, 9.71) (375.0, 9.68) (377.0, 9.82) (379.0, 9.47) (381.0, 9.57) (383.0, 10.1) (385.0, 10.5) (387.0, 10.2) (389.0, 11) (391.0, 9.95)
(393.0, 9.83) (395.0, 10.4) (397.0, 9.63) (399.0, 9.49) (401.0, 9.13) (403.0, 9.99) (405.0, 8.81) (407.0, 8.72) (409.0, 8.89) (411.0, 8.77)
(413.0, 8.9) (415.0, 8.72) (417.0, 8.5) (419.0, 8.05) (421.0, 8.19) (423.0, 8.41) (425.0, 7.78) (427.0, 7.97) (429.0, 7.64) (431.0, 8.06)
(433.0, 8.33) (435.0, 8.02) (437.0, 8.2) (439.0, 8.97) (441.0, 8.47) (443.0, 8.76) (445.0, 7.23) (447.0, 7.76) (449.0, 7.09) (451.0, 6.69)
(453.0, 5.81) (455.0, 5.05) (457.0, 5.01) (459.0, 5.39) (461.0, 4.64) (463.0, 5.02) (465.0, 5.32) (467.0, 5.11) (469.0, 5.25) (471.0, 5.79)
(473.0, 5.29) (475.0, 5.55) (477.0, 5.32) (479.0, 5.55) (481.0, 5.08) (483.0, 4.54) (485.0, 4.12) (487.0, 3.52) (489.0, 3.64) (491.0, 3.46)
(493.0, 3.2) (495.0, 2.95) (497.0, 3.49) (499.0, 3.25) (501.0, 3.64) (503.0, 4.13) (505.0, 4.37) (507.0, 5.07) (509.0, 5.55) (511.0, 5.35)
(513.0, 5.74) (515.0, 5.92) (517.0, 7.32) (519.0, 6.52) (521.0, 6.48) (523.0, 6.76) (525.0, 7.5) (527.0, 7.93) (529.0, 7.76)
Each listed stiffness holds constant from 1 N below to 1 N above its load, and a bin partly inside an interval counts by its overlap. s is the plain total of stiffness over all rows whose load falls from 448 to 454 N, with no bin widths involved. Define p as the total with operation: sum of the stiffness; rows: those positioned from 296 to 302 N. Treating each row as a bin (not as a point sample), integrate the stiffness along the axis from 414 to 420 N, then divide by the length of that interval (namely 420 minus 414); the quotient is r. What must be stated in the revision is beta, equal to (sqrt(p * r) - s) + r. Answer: 4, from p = 26.2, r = 8.4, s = 20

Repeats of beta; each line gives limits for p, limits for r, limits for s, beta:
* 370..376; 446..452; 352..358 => -8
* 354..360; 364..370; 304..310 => 3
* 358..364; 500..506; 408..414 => -12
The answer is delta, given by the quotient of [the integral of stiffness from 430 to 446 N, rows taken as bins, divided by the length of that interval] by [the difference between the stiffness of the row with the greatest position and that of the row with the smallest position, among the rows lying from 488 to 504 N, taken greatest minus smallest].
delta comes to 17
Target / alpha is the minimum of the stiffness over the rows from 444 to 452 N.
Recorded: 6.69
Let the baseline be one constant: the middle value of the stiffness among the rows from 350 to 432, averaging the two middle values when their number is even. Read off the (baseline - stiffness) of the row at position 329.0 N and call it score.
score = -0.2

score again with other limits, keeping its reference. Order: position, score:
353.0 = -0.1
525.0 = 2.1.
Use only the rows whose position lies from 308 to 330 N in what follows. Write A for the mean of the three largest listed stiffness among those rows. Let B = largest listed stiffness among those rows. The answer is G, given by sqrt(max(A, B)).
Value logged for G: 3.13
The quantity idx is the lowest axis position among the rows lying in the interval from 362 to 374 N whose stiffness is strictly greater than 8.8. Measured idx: 363.0 N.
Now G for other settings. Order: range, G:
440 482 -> 2.96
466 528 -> 2.82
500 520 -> 2.71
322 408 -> 3.32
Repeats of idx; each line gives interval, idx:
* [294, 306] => 295.0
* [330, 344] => 331.0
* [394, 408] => 395.0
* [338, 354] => 339.0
